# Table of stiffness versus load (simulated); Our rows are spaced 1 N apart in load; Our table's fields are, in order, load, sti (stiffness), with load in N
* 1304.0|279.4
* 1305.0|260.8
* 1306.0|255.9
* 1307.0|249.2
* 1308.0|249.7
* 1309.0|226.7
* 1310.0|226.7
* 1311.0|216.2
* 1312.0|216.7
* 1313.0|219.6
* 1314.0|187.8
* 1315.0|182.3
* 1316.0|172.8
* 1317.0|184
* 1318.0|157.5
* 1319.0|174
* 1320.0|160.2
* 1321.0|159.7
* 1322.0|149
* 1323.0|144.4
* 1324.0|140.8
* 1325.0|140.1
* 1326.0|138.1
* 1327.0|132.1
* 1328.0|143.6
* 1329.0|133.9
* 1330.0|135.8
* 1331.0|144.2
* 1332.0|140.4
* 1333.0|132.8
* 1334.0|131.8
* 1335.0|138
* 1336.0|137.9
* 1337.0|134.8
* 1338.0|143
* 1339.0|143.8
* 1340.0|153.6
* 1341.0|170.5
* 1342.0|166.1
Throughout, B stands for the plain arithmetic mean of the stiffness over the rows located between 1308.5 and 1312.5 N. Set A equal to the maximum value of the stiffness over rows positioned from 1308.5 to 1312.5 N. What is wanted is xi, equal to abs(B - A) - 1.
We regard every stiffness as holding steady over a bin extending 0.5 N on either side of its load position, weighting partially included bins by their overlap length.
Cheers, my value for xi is 4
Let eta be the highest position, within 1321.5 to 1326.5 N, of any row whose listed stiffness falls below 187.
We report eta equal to 1326.0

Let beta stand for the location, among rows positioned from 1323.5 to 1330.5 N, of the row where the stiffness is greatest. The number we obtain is 1328.0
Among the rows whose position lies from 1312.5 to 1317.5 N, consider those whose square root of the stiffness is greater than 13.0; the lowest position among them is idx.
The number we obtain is 1313.0 N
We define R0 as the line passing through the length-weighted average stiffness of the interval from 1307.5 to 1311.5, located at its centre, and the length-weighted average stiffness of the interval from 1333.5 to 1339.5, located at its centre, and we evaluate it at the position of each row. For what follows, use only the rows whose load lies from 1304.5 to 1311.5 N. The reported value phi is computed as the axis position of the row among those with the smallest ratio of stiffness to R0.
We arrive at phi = 1311.0 N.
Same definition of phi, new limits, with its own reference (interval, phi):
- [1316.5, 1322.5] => 1318.0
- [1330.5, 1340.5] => 1333.0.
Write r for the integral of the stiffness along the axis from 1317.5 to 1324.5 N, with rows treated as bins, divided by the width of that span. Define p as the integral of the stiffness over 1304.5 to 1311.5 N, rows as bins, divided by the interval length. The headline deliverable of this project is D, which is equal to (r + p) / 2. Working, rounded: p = 241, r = 155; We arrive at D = 198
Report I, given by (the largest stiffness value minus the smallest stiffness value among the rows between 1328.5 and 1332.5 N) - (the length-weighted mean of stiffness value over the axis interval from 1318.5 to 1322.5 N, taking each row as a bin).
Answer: -150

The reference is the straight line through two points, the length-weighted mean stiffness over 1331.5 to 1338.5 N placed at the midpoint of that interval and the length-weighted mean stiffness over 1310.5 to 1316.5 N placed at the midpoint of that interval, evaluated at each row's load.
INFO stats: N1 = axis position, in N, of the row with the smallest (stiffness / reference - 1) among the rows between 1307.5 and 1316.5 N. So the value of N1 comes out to 1316.0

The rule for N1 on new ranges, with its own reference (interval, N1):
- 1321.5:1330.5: 1327.0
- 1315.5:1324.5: 1324.0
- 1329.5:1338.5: 1330.0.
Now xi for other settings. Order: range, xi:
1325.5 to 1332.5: 5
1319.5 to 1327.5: 14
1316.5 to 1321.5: 16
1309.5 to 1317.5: 25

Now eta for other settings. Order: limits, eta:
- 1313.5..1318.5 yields 1318.0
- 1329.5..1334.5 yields 1334.0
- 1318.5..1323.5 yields 1323.0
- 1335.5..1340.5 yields 1340.0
